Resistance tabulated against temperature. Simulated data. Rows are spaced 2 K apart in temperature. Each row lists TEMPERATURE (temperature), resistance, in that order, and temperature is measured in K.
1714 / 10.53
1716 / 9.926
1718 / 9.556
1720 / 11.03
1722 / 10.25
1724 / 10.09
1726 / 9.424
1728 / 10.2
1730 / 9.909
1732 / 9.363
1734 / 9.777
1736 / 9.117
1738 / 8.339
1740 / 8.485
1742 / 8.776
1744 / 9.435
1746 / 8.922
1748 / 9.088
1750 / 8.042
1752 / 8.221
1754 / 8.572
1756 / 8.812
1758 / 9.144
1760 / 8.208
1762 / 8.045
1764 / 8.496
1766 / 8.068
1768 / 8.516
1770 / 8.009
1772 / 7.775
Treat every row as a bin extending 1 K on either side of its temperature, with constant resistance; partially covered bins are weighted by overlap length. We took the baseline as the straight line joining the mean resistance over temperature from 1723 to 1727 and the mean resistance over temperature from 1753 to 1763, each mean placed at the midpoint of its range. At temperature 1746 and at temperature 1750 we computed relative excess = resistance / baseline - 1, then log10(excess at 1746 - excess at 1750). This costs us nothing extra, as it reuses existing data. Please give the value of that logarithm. -1.08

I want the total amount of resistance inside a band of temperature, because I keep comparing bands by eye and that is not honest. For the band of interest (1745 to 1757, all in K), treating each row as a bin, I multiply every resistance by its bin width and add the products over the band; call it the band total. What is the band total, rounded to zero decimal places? 103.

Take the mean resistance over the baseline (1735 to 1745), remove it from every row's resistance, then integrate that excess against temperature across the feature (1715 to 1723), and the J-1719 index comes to 11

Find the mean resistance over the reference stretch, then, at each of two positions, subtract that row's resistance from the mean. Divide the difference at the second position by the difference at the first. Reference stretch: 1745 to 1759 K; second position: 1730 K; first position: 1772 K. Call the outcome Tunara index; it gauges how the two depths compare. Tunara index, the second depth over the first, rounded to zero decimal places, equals -1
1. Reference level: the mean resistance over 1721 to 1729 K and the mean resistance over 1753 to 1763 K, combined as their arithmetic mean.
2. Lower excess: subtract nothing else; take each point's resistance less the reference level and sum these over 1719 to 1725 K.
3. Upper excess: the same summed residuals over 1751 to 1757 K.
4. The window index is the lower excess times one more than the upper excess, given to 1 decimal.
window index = -4.3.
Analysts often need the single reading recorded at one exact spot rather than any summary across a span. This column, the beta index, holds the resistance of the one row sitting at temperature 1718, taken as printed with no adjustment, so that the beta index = 9.556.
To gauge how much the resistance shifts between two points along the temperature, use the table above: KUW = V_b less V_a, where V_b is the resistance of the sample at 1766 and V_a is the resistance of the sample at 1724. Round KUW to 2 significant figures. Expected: -2.0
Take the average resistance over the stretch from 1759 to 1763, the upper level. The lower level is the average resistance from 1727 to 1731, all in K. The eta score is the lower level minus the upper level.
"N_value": 1.9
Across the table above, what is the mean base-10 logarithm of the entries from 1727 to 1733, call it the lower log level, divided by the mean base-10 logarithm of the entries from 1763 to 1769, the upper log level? 1.08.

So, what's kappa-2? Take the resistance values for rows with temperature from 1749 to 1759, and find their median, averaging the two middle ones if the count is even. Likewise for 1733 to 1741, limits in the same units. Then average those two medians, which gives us 8.69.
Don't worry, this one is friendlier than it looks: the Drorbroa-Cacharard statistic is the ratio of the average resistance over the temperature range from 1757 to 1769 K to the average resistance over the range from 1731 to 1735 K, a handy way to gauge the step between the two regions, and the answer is 0.88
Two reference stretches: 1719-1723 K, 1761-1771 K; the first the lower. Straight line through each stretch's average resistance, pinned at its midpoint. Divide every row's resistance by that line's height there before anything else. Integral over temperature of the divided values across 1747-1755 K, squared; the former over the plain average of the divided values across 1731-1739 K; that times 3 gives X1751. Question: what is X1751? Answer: 183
